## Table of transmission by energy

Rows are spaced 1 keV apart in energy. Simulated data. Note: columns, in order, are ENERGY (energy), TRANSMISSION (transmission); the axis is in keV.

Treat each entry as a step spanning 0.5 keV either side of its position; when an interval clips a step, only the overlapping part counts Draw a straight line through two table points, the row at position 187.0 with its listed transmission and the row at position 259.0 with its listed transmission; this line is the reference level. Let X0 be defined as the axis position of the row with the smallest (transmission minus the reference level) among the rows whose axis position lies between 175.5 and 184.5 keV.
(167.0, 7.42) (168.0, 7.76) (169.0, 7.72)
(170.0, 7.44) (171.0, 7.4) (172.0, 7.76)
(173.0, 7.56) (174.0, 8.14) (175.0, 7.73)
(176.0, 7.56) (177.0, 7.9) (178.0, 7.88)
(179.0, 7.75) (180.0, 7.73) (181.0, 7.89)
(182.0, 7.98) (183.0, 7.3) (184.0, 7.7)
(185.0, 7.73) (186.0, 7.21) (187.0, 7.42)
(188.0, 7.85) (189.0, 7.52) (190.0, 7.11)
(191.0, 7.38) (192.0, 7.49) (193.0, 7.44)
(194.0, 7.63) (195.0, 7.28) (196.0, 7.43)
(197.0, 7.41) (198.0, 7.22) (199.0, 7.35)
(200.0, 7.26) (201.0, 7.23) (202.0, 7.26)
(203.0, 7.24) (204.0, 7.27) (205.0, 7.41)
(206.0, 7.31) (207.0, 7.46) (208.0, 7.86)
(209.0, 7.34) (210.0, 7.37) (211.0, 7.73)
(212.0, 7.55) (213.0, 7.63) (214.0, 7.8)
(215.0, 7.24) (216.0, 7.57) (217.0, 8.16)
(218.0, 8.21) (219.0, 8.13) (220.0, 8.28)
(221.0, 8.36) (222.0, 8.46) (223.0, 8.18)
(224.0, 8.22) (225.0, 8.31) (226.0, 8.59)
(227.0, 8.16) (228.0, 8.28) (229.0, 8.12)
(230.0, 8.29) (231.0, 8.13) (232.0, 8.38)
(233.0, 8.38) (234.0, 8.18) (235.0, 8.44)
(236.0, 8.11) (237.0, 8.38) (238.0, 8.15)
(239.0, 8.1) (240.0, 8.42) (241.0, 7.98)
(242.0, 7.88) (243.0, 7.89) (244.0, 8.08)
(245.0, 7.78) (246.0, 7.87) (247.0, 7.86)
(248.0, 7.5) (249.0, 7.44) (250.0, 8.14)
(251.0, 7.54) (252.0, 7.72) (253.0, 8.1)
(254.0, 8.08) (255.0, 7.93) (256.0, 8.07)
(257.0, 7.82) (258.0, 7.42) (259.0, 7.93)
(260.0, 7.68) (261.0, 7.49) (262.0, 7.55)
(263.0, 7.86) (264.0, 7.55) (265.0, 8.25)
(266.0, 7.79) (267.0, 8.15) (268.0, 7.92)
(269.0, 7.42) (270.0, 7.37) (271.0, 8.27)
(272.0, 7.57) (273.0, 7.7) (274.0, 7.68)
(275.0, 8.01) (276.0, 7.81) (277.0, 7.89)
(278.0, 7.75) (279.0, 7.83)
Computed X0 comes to 183.0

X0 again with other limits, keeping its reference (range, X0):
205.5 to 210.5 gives 206.0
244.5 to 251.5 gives 249.0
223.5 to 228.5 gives 227.0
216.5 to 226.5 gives 219.0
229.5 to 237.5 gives 236.0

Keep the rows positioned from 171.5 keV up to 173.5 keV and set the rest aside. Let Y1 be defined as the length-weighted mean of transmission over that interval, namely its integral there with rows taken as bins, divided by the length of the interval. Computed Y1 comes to 7.66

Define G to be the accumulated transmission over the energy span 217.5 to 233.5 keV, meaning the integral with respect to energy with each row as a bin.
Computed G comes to 132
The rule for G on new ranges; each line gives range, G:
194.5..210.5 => 118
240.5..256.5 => 126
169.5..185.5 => 123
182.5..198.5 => 119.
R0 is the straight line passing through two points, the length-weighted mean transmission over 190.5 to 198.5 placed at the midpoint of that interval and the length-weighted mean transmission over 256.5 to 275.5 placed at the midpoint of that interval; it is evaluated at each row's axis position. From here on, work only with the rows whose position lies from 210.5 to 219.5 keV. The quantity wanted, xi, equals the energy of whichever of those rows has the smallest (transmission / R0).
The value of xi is 215.0 keV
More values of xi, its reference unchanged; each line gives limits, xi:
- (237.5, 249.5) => 249.0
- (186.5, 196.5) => 190.0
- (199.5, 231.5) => 215.0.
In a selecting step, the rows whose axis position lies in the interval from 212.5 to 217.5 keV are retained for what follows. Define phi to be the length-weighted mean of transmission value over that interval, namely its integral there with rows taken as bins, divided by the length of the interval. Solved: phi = 7.7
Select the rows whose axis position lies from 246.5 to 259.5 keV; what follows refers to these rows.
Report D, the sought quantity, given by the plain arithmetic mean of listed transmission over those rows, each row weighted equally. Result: 7.81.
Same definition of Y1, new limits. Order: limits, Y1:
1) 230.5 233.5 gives 8.30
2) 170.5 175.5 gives 7.72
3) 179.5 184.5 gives 7.72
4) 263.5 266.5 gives 7.86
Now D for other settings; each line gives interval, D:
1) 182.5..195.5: 7.47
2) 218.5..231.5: 8.27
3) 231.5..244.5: 8.18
